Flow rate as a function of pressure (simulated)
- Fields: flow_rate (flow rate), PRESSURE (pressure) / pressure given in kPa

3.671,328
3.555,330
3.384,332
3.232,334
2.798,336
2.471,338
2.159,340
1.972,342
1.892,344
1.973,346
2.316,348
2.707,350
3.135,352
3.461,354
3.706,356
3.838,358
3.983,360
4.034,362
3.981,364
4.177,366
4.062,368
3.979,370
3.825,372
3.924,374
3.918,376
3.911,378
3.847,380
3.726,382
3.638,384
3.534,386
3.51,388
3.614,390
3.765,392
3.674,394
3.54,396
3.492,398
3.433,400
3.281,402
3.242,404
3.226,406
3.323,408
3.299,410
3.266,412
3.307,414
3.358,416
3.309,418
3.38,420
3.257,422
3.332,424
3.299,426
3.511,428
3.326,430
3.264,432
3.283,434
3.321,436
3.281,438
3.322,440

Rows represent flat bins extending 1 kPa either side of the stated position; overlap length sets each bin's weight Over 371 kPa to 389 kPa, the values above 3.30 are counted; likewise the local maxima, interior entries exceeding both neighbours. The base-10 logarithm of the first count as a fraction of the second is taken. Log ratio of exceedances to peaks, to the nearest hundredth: 0.95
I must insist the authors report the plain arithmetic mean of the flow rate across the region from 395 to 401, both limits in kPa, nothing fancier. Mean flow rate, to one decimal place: 3.5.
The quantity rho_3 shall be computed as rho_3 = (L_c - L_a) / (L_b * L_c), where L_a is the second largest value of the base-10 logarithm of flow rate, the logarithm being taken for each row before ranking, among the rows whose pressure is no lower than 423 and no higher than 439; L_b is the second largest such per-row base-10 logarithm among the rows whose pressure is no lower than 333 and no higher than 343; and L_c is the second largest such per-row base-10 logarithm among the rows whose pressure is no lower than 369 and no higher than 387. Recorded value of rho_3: 0.27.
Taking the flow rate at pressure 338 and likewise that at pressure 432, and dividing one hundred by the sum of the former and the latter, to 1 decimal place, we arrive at 17.4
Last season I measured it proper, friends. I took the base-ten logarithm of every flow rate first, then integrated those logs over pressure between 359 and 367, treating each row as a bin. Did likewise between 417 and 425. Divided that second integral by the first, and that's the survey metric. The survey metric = 0.86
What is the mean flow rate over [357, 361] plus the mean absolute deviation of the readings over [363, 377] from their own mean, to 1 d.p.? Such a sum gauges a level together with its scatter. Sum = 4.0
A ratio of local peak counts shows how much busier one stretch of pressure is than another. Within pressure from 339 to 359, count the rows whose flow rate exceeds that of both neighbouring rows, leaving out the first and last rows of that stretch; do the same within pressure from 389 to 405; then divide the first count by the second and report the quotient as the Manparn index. 0.00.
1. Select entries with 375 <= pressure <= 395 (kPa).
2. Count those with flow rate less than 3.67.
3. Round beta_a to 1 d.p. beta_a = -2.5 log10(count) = -1.5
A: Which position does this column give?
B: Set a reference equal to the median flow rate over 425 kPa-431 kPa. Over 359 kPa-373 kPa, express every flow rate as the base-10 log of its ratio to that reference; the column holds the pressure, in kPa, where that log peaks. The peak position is 366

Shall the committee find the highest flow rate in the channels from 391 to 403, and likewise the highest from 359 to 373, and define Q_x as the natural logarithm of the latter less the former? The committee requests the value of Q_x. -0.9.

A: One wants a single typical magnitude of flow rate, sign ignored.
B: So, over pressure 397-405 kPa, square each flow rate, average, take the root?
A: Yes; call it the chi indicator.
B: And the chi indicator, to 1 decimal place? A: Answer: 3.4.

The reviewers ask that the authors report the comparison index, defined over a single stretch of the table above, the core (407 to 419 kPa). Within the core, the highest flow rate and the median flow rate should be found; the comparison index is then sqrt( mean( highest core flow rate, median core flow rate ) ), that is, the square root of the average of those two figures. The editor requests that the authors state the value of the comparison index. 1.83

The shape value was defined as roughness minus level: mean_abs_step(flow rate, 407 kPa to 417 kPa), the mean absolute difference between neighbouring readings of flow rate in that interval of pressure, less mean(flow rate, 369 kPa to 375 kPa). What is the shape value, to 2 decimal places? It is -3.87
